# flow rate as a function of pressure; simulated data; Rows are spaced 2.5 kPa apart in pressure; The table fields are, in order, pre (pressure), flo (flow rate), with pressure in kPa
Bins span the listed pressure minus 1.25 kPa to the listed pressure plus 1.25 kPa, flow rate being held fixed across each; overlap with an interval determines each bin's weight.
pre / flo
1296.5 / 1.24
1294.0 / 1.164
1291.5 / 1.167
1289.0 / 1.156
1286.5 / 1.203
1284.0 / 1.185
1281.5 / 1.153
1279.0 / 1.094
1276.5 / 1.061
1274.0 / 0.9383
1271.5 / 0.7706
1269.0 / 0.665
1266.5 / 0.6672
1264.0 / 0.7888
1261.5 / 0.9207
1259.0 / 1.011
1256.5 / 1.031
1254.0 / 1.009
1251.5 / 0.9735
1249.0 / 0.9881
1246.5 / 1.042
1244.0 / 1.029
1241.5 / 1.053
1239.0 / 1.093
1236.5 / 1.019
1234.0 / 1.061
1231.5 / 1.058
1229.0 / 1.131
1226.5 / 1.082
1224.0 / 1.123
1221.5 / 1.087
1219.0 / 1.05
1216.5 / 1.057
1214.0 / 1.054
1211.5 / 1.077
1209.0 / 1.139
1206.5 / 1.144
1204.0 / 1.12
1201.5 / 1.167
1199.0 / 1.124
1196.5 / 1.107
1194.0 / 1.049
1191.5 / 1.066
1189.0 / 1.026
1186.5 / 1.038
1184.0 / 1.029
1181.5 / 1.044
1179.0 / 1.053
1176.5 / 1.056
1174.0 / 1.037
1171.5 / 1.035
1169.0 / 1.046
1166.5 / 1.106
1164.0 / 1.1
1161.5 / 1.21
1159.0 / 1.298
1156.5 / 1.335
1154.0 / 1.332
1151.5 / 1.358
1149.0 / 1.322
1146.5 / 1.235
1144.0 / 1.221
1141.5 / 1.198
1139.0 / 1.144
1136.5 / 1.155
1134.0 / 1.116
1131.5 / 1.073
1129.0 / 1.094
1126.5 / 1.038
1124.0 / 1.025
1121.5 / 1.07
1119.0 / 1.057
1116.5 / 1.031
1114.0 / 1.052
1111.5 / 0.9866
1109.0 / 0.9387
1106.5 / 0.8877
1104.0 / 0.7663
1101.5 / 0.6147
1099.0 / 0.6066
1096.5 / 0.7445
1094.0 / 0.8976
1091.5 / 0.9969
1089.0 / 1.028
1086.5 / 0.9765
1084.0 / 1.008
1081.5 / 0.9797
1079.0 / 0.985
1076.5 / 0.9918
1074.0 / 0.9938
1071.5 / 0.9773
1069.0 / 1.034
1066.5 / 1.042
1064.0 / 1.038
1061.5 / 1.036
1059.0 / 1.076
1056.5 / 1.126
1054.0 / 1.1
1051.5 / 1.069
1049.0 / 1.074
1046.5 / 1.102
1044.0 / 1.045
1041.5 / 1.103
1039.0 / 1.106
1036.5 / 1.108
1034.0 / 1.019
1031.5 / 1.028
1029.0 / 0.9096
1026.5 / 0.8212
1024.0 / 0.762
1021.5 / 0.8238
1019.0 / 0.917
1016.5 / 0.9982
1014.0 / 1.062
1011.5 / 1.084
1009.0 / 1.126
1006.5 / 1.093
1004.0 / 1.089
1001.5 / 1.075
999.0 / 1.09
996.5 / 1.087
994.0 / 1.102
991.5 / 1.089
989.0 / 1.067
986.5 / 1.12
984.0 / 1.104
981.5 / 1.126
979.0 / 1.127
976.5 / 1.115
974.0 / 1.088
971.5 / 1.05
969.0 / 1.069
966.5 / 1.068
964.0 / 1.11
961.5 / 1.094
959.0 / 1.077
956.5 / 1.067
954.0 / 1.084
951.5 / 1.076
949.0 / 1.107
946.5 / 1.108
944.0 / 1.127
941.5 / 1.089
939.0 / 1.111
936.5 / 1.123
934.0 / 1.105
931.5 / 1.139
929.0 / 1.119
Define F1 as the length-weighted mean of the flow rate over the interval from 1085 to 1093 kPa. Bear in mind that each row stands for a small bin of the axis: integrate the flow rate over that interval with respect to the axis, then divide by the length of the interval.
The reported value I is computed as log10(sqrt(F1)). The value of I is -0.001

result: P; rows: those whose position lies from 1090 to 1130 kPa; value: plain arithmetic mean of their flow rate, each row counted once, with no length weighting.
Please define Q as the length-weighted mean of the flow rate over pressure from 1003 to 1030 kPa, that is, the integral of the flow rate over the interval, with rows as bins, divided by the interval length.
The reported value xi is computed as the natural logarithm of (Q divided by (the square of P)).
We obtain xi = 0.13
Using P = 0.93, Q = 0.97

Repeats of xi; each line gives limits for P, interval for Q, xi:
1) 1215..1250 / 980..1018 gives -0.04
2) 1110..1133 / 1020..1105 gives -0.12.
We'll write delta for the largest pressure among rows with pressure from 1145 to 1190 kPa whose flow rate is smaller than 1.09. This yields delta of 1189.0 kPa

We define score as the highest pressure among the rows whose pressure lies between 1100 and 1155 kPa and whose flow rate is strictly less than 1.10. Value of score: 1131.5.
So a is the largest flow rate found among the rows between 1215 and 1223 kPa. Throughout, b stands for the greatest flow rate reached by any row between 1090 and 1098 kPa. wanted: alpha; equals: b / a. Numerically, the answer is 0.92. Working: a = 1.087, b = 0.9969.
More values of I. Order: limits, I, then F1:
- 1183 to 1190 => 0.007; 1.03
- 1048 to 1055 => 0.017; 1.08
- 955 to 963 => 0.017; 1.08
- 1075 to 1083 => -0.003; 0.99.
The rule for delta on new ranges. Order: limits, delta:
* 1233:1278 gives 1276.5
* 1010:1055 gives 1051.5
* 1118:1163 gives 1131.5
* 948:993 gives 991.5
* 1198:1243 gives 1241.5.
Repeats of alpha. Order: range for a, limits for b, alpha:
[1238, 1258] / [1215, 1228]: 1.03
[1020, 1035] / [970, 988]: 1.10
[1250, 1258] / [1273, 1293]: 1.17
